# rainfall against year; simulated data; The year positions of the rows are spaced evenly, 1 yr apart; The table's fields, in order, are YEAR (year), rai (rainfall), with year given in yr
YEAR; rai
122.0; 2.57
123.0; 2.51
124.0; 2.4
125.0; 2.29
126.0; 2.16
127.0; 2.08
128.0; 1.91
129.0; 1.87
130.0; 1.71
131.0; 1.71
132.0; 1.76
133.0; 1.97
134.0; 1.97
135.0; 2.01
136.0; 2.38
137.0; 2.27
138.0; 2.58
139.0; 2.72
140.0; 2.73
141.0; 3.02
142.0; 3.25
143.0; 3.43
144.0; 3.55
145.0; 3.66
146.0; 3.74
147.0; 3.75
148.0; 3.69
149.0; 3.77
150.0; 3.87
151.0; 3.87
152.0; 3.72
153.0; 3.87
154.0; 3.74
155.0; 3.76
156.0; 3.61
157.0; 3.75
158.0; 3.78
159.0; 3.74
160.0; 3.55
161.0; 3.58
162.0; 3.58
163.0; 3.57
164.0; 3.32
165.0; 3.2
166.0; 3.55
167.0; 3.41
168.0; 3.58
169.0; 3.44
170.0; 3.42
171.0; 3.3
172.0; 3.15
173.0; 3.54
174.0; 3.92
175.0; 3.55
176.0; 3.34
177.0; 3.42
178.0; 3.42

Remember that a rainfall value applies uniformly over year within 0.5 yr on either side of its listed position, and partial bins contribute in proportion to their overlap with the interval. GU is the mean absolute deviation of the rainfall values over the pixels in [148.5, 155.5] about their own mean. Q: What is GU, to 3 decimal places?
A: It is 0.060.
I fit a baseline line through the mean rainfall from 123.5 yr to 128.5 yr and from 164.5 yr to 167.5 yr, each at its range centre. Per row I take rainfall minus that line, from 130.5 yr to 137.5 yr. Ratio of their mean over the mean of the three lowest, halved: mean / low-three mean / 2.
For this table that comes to 0.4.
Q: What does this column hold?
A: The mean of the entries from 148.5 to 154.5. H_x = 3.81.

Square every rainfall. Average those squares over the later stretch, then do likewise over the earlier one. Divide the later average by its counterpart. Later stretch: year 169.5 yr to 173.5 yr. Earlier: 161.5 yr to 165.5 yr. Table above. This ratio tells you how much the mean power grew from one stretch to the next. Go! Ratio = 0.96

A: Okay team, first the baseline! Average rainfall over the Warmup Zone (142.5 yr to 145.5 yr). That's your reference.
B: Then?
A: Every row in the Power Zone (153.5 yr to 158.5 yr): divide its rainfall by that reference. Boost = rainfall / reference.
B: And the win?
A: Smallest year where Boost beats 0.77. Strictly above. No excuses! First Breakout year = 154.0 yr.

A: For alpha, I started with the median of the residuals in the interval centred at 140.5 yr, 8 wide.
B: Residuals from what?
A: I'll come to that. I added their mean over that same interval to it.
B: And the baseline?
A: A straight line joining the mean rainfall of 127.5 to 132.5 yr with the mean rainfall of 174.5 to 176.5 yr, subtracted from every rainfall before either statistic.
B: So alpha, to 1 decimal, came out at 1.5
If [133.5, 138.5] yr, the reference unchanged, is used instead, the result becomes 0.5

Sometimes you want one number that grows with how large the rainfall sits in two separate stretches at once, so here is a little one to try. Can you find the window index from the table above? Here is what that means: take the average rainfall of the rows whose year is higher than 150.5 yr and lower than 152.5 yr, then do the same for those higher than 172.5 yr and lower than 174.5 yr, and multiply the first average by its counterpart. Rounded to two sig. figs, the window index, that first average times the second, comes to 14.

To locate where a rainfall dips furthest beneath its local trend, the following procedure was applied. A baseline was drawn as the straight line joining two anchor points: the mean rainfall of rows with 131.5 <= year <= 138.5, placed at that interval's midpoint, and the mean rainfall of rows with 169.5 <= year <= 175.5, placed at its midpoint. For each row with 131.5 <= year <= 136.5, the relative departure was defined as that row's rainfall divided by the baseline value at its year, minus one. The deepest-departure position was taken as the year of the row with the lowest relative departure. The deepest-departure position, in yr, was 132.0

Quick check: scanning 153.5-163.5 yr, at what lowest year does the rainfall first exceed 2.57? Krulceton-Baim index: 154.0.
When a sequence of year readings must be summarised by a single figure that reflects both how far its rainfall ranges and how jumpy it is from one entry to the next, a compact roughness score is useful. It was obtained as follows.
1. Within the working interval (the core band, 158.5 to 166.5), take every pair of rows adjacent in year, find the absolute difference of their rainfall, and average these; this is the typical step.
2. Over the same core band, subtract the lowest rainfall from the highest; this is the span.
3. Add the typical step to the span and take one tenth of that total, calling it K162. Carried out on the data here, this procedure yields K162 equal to 0.068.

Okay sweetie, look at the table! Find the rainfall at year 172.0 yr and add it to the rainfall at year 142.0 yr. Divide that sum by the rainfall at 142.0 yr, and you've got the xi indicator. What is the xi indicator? 1.97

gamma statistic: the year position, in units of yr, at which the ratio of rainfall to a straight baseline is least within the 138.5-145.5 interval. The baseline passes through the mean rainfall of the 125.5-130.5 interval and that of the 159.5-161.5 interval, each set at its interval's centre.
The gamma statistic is 140.0 yr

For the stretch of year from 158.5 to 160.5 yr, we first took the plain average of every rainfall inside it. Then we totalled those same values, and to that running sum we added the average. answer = 11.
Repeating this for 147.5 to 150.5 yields 15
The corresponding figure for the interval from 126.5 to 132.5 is 13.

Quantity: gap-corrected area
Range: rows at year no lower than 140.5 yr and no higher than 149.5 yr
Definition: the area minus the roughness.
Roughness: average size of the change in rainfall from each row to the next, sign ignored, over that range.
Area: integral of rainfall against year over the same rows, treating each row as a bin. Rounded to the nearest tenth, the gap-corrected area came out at 31.8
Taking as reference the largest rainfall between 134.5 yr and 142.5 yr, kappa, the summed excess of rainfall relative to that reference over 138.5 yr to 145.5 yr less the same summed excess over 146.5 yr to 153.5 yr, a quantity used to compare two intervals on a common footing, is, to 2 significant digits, -4.2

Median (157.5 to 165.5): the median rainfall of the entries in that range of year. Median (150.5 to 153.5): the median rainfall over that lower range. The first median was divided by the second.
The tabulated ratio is 0.924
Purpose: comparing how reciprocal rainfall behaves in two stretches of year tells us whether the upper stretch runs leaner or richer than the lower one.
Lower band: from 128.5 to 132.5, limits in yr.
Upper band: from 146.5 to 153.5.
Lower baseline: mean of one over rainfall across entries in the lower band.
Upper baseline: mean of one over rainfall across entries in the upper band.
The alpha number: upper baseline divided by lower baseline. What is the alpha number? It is 0.46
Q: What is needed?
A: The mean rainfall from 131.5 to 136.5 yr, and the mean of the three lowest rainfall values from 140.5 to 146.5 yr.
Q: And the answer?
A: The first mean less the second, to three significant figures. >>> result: -1.22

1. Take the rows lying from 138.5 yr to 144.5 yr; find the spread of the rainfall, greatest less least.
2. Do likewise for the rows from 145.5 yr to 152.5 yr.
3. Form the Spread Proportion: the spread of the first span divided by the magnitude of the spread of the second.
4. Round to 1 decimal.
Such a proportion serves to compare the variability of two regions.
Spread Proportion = 4.6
